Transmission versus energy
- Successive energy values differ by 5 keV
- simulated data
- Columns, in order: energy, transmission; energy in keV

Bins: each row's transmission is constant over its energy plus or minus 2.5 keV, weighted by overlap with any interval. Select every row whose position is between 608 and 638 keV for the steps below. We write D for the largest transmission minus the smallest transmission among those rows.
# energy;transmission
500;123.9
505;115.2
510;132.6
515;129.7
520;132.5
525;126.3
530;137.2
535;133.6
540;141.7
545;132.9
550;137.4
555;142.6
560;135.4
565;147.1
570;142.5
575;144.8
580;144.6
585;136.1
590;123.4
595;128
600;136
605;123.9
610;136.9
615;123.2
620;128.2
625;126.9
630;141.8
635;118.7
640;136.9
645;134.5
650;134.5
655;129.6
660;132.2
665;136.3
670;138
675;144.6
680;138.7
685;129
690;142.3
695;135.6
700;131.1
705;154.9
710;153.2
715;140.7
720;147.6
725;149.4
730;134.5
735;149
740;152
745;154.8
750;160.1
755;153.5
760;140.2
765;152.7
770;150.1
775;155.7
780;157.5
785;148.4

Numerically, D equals 23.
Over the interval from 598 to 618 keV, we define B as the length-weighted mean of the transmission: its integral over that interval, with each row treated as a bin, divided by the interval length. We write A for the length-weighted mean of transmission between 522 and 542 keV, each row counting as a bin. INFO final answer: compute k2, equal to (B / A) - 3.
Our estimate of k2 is -2.03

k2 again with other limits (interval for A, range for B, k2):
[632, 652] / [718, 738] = -1.89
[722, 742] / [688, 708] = -2.03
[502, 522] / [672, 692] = -1.91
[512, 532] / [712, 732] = -1.91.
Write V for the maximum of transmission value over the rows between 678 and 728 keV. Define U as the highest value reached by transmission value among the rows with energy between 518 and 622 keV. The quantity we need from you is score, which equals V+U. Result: 302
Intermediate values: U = 147.1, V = 154.9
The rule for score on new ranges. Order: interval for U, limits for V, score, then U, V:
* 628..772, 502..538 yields 297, 160.1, 137.2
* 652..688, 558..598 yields 292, 144.6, 147.1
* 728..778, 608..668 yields 302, 160.1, 141.8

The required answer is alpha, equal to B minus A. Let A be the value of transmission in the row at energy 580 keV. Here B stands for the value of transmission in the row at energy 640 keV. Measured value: -8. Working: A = 144.6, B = 136.9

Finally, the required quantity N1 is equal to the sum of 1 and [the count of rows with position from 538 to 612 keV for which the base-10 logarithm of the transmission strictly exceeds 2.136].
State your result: 9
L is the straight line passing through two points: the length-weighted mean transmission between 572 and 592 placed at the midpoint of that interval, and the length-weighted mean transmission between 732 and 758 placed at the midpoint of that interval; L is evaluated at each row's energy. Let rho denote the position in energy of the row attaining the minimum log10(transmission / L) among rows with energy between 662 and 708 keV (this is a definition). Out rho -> 685 keV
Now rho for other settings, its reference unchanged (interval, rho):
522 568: 525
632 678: 635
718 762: 730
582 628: 615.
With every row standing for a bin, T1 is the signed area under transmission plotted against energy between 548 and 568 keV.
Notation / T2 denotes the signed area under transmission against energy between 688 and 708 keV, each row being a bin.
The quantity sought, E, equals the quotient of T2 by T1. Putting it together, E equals 1.00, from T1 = 2815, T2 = 2825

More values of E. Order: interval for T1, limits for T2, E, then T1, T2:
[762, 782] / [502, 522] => 0.83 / 3071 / 2546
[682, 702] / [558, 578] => 1.06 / 2694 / 2854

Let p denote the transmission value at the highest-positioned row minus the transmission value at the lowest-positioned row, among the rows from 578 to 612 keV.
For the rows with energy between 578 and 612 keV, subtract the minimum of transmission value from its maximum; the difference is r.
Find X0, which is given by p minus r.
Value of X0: -29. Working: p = -8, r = 21.2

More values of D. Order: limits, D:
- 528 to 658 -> 28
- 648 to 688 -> 16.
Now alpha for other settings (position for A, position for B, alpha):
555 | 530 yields -5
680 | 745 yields 16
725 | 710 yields 4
